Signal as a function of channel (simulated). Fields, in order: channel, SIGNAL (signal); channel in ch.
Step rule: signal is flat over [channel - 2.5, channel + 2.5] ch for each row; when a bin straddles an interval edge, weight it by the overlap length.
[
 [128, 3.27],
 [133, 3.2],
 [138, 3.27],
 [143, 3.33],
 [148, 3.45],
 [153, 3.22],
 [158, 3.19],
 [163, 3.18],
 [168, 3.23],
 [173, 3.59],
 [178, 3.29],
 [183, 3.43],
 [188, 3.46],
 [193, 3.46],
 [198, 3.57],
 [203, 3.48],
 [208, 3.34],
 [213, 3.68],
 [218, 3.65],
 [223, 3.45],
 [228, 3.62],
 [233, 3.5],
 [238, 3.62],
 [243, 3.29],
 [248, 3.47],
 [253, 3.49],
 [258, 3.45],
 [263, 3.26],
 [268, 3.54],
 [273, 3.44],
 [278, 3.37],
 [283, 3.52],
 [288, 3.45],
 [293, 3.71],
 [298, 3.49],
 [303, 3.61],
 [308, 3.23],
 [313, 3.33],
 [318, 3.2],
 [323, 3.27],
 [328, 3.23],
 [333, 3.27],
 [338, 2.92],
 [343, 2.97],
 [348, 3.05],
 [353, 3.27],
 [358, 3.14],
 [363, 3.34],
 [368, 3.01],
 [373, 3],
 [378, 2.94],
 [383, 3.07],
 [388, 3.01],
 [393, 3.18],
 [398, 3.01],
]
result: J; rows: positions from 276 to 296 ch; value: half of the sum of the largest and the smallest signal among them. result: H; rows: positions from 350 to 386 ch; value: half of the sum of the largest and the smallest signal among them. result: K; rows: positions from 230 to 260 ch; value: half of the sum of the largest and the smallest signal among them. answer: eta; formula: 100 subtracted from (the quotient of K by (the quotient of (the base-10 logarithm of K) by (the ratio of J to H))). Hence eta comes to -92.8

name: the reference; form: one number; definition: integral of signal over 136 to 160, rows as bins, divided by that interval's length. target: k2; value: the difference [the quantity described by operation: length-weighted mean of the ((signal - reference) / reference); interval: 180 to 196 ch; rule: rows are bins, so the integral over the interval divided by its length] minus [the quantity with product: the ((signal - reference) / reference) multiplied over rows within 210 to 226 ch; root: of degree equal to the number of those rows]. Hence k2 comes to -0.04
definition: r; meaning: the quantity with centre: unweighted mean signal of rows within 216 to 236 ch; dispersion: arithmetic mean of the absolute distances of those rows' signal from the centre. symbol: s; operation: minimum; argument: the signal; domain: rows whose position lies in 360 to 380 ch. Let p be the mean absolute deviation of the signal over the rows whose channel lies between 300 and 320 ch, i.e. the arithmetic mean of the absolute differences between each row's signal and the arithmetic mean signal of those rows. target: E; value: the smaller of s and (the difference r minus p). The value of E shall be -0.05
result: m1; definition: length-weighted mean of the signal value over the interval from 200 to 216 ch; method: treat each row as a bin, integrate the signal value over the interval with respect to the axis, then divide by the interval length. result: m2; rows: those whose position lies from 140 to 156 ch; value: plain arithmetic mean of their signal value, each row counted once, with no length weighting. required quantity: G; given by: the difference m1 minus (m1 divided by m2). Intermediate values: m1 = 3.51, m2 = 3.33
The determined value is 2.45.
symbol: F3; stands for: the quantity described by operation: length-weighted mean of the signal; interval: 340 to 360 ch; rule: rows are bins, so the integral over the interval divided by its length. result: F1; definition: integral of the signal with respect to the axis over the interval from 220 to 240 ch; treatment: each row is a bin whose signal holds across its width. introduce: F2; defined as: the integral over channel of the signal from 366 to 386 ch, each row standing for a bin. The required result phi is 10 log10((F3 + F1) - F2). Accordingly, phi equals 11.5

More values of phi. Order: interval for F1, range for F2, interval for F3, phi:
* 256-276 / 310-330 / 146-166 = 8.1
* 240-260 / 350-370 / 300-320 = 9.1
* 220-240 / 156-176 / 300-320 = 9.2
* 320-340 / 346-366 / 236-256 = 4.9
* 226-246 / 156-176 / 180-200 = 8.8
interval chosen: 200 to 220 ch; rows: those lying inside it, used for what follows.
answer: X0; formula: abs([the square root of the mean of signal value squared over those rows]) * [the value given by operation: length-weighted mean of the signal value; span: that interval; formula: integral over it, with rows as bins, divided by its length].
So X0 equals 12.5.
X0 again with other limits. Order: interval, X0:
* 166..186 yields 11.5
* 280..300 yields 12.5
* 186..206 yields 12.2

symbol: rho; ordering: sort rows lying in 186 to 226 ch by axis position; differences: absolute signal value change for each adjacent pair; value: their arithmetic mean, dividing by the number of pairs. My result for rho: 0.130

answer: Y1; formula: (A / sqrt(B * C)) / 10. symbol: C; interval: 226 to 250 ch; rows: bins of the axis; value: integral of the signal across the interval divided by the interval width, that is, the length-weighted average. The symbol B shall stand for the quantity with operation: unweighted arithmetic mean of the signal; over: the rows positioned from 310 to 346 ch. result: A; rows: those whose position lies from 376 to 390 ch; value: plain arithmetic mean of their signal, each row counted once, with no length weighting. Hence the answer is 0.090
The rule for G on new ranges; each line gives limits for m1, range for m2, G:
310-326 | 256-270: 2.31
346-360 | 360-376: 2.14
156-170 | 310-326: 2.22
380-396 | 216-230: 2.22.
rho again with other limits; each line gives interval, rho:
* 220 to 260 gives 0.140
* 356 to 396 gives 0.137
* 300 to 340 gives 0.159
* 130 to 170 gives 0.081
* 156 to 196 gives 0.127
